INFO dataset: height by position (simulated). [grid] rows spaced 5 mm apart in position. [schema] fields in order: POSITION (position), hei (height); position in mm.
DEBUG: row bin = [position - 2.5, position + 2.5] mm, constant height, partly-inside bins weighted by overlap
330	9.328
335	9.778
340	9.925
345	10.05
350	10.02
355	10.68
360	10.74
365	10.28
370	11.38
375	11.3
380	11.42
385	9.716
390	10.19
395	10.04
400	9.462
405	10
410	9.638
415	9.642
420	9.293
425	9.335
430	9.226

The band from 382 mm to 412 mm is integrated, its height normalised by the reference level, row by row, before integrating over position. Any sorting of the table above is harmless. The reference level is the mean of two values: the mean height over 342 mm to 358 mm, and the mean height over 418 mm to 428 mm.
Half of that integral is 15.1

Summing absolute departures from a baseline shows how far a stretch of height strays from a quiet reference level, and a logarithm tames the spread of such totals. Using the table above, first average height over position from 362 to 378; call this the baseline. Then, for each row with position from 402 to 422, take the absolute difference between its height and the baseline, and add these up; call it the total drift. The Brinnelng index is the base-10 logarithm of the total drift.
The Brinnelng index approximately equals 0.7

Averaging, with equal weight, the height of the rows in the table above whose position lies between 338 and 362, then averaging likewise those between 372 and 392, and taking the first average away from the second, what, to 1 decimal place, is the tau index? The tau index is 0.4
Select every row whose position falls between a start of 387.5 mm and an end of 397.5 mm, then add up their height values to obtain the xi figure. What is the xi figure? 20.2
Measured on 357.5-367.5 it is 21.0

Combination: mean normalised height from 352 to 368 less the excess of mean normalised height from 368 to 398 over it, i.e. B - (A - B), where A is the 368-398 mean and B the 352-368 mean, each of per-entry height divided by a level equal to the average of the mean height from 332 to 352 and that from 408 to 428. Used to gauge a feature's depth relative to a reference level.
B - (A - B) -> 1.08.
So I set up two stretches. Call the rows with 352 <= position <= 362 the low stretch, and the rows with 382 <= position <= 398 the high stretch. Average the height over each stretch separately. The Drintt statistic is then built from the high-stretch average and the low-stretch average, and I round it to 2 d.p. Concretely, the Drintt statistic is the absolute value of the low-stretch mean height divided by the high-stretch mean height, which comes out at 1.07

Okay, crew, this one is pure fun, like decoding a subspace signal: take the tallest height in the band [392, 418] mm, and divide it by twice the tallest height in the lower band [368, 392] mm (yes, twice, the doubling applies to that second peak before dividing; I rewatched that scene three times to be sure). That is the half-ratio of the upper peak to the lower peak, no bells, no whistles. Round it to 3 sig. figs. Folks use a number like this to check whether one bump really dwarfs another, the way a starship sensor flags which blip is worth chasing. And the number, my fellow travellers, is 0.440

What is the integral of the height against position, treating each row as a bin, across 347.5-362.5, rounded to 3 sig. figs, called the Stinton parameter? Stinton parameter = 157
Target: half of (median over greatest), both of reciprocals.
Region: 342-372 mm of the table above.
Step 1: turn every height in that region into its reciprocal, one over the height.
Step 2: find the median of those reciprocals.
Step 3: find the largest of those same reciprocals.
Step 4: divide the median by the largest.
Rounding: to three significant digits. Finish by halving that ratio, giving 0.478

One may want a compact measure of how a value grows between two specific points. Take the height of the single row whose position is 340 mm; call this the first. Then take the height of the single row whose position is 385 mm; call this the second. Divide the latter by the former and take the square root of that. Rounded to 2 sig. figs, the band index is 0.99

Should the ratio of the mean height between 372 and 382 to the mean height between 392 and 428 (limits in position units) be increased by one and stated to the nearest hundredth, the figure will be 2.18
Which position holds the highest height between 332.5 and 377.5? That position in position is 370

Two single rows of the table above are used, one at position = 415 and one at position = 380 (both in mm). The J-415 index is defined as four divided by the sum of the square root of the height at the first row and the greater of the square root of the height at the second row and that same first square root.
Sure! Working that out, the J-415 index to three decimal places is 0.617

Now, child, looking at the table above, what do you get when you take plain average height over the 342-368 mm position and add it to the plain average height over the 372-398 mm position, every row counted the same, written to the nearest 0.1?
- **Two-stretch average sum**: 20.9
